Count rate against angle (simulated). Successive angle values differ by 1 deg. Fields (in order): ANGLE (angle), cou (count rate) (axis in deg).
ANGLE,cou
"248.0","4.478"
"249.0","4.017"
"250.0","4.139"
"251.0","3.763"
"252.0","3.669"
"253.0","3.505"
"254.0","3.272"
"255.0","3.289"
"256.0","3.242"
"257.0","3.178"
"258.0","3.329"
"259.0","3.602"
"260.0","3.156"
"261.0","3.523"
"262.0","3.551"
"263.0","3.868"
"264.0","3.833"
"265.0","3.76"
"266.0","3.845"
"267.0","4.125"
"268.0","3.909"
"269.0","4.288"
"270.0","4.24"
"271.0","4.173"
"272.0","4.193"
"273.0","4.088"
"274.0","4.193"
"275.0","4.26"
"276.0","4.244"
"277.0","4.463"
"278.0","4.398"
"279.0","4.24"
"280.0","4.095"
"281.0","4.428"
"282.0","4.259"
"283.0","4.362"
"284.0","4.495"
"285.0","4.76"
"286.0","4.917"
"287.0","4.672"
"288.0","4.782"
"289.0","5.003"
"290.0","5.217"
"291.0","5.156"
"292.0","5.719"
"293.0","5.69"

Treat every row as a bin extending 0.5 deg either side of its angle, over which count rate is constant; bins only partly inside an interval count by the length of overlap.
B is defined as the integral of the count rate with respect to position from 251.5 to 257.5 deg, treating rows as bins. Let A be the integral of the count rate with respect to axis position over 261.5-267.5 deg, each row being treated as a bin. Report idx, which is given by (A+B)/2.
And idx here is 22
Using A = 23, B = 20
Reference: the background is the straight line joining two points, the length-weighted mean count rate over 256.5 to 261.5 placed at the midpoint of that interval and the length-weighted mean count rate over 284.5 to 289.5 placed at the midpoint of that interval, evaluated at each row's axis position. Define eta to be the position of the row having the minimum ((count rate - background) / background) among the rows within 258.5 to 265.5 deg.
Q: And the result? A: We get 260.0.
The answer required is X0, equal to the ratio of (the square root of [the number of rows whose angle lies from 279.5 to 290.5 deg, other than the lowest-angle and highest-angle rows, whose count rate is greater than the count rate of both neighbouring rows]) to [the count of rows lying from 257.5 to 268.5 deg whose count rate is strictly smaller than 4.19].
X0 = 0.13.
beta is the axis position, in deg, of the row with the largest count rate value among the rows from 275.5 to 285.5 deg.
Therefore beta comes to 285.0 deg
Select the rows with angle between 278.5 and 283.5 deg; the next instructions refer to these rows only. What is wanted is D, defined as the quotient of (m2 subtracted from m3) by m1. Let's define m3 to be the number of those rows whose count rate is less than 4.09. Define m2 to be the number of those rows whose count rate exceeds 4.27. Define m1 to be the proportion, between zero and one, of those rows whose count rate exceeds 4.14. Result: -2.5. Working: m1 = 0.80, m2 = 2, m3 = 0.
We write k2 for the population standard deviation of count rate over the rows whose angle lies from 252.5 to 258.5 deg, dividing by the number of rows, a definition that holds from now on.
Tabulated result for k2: 0.102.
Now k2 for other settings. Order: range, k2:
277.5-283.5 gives 0.113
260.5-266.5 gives 0.141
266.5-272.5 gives 0.121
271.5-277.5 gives 0.114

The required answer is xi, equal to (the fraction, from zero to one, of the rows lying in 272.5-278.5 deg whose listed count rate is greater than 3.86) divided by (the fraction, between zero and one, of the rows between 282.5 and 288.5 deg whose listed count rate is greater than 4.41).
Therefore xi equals 1.2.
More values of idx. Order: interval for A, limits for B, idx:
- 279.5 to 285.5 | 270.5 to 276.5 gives 26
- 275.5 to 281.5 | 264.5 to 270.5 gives 25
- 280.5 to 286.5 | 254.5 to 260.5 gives 24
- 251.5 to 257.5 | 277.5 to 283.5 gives 23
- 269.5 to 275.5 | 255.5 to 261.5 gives 23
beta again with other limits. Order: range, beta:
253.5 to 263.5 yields 263.0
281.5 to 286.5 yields 286.0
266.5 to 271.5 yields 269.0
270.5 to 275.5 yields 275.0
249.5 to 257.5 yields 250.0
